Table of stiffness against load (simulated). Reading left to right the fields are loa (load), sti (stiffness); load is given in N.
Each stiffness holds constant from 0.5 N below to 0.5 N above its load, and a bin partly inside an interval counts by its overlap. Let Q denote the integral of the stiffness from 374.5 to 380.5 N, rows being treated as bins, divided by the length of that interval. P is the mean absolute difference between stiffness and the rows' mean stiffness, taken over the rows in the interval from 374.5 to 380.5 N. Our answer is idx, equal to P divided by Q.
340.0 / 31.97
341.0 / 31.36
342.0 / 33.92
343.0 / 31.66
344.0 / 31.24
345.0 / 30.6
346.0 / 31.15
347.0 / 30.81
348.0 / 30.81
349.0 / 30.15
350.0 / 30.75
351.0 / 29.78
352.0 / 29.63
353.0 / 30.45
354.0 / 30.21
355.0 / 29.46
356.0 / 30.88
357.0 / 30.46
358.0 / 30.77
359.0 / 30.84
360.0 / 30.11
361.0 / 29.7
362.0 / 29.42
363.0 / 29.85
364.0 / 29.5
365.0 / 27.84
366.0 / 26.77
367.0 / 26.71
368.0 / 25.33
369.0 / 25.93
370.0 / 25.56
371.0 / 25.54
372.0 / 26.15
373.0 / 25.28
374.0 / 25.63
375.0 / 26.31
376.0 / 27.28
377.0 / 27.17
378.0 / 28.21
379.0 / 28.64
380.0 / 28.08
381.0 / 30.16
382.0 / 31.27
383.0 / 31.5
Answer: 0.0252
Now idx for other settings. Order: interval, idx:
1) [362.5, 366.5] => 0.0416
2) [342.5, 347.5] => 0.0100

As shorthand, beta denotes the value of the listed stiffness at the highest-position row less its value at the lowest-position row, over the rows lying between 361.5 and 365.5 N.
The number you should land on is -1.6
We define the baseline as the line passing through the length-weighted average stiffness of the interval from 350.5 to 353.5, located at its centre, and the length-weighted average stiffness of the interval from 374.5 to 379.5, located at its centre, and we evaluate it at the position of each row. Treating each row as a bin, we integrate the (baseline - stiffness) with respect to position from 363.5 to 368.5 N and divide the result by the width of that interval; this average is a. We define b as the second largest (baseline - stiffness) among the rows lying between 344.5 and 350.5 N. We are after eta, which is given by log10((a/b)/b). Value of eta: 3.1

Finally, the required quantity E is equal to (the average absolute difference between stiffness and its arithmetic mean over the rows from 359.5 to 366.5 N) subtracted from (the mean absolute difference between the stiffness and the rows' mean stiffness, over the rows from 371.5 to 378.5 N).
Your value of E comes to -0.15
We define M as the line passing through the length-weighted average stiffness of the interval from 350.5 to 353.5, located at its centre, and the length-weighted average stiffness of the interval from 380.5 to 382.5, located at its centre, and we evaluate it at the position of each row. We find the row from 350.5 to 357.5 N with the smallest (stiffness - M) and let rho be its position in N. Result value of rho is 355.0 N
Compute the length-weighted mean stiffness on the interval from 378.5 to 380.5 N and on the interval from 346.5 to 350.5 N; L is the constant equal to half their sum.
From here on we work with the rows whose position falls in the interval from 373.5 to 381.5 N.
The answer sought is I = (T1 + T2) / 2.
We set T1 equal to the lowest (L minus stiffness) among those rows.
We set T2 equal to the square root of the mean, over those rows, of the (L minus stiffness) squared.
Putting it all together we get 0.8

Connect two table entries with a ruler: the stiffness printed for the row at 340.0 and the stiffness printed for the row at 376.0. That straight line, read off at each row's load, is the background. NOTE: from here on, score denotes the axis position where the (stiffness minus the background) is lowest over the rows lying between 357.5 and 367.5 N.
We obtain 366.0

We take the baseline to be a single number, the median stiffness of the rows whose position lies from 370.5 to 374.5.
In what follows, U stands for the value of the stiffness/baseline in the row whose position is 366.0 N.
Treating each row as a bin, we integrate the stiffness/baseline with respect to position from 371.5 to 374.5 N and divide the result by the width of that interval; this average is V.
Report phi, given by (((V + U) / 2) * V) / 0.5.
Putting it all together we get 2.1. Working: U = 1.05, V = 1.00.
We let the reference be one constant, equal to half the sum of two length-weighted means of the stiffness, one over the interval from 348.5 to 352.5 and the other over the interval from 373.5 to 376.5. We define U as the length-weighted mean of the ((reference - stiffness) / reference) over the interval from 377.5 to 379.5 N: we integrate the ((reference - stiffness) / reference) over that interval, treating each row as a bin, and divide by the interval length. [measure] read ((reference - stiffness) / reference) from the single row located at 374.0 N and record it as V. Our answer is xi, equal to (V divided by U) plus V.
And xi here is -14.2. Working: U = -0.01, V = 0.1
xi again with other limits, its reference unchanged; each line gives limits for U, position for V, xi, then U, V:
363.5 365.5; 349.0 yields 4.4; -0.02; -0.1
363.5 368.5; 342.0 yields -5.8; 0.04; -0.2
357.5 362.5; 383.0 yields 1.6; -0.07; -0.1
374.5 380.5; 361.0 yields -2.4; 0.02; -0.1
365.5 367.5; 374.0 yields 1.8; 0.05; 0.1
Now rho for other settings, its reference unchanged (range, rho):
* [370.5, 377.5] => 373.0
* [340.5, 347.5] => 345.0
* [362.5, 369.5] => 368.0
